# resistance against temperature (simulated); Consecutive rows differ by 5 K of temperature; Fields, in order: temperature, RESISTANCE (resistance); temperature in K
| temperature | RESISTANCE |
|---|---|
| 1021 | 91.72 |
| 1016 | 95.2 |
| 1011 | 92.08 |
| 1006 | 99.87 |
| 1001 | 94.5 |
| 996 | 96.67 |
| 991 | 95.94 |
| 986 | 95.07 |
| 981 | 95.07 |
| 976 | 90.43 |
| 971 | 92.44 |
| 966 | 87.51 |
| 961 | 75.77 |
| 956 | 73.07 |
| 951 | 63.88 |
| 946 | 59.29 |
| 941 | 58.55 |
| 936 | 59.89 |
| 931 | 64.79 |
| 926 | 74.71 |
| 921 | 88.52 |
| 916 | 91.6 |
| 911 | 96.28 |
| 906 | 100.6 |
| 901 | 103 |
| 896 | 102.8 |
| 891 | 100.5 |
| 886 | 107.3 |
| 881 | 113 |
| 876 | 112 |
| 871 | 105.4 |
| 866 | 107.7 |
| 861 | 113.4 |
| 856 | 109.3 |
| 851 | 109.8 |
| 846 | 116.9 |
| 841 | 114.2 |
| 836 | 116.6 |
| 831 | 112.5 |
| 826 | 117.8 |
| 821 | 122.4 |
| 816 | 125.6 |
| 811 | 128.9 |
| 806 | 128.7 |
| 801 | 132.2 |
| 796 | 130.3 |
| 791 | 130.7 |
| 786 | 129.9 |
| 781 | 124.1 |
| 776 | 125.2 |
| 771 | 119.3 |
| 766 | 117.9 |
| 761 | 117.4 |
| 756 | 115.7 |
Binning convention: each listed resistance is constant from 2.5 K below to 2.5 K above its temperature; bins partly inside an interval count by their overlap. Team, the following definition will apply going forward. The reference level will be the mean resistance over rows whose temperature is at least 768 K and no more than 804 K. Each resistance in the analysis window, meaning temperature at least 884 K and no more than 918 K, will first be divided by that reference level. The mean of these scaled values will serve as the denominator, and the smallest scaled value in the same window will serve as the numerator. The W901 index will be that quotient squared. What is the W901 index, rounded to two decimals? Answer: 0.83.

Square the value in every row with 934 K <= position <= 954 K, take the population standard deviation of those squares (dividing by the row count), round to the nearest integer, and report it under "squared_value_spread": 253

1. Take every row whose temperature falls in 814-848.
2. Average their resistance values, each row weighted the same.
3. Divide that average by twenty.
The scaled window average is 5.9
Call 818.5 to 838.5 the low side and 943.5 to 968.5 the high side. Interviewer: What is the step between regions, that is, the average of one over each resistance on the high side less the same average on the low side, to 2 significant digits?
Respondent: 0.0056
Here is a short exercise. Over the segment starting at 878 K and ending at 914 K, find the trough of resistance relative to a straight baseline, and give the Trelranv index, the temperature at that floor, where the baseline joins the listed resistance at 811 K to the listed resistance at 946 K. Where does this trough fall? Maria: 891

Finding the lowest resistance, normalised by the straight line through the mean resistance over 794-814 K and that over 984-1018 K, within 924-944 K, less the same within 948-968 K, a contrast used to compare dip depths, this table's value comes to -0.1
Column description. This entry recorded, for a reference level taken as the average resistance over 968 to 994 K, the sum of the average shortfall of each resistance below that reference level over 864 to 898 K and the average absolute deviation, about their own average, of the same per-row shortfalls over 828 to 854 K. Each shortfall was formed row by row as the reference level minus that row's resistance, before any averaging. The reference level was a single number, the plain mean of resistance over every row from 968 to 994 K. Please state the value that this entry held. -11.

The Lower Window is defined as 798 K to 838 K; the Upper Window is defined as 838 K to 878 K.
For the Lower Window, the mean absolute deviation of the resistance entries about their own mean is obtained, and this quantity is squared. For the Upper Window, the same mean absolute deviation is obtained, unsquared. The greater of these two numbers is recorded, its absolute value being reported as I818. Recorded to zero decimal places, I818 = 33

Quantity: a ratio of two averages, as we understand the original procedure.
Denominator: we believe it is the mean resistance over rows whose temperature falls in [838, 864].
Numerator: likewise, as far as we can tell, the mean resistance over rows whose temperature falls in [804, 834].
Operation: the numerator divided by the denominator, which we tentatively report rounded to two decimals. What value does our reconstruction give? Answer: 1.09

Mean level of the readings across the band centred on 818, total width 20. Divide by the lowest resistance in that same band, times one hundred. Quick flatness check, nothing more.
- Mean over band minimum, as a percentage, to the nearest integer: 105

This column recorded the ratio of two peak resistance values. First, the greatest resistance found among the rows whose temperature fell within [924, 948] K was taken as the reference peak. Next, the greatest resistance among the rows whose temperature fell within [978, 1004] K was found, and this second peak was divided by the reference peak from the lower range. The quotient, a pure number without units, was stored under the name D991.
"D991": 1.29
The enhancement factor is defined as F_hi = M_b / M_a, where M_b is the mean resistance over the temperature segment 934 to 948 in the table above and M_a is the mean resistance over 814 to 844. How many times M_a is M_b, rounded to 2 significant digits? 0.50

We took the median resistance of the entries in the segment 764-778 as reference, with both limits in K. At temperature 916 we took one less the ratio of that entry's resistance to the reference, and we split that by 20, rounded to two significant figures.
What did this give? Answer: 0.012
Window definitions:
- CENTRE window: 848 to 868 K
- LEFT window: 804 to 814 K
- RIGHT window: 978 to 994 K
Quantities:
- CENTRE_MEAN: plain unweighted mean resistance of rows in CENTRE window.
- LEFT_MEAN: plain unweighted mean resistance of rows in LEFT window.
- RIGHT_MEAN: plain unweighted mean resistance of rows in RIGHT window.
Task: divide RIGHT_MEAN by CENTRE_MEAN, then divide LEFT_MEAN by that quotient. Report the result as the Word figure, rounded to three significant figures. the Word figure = 149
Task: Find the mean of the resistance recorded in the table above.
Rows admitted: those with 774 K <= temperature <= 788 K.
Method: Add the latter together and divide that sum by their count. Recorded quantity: 126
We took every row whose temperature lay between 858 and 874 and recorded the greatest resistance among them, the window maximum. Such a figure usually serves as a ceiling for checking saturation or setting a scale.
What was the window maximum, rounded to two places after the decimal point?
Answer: 113.40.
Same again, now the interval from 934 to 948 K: 59.89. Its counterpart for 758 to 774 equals 119.30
